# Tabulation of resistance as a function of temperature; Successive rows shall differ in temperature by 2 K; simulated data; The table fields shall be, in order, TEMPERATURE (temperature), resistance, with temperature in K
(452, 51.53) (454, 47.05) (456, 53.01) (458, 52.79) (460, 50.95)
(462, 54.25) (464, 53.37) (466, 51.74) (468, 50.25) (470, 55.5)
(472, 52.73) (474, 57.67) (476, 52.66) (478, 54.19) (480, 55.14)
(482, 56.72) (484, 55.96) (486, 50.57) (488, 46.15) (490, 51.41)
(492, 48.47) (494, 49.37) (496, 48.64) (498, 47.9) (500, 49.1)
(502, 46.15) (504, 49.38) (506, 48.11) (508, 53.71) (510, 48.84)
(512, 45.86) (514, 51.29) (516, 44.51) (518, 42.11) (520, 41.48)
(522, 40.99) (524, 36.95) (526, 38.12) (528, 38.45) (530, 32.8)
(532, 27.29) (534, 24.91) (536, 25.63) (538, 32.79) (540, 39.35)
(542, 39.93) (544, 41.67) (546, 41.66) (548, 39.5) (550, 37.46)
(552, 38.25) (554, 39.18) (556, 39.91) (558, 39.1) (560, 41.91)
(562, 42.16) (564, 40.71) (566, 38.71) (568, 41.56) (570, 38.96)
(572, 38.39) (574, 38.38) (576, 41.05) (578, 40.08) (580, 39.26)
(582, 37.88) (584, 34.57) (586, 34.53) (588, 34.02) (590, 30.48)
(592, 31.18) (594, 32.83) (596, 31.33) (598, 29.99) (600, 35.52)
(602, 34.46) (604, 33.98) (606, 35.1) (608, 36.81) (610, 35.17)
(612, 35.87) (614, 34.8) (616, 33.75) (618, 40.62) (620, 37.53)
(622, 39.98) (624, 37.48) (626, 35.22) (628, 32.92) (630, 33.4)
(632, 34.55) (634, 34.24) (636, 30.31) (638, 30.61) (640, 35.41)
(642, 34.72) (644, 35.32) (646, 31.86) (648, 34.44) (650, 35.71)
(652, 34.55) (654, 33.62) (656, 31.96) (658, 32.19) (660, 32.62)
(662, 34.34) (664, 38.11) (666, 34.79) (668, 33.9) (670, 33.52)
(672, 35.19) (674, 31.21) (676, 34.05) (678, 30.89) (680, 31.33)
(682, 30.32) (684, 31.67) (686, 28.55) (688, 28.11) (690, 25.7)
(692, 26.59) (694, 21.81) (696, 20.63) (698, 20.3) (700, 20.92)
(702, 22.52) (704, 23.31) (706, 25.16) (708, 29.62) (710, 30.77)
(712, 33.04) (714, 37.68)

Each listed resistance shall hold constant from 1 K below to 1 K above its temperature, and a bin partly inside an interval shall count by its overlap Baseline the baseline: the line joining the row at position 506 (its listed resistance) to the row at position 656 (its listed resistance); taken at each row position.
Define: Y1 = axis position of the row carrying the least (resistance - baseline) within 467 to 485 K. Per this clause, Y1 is 468 K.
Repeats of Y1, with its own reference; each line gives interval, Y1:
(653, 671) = 656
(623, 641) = 636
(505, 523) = 522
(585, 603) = 590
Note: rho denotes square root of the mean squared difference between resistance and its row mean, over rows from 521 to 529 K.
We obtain 1.5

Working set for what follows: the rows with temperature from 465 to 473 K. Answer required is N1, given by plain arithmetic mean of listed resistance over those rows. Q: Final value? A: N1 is 53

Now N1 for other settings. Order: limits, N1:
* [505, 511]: 50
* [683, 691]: 29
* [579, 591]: 35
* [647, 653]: 35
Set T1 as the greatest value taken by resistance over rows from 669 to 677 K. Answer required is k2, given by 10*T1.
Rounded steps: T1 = 35.19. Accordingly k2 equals 352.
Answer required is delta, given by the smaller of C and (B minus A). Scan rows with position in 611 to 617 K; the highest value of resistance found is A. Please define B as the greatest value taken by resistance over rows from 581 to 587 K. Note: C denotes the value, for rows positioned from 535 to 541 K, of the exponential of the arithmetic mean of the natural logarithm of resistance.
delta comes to 2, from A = 35.87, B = 37.88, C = 32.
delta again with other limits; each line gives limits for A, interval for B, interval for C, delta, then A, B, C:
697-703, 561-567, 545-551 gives 20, 22.52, 42.16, 40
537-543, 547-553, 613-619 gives 0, 39.93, 39.5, 36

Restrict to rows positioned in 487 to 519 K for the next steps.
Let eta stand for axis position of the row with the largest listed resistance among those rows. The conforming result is 508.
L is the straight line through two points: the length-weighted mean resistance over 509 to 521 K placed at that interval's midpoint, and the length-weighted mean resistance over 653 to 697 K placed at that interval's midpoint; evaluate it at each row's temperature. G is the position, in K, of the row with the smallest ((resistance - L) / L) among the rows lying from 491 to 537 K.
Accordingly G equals 534 K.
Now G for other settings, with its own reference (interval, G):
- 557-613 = 590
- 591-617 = 598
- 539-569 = 550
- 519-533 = 532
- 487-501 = 488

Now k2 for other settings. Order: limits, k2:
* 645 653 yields 357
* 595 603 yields 355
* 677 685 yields 317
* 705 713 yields 330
